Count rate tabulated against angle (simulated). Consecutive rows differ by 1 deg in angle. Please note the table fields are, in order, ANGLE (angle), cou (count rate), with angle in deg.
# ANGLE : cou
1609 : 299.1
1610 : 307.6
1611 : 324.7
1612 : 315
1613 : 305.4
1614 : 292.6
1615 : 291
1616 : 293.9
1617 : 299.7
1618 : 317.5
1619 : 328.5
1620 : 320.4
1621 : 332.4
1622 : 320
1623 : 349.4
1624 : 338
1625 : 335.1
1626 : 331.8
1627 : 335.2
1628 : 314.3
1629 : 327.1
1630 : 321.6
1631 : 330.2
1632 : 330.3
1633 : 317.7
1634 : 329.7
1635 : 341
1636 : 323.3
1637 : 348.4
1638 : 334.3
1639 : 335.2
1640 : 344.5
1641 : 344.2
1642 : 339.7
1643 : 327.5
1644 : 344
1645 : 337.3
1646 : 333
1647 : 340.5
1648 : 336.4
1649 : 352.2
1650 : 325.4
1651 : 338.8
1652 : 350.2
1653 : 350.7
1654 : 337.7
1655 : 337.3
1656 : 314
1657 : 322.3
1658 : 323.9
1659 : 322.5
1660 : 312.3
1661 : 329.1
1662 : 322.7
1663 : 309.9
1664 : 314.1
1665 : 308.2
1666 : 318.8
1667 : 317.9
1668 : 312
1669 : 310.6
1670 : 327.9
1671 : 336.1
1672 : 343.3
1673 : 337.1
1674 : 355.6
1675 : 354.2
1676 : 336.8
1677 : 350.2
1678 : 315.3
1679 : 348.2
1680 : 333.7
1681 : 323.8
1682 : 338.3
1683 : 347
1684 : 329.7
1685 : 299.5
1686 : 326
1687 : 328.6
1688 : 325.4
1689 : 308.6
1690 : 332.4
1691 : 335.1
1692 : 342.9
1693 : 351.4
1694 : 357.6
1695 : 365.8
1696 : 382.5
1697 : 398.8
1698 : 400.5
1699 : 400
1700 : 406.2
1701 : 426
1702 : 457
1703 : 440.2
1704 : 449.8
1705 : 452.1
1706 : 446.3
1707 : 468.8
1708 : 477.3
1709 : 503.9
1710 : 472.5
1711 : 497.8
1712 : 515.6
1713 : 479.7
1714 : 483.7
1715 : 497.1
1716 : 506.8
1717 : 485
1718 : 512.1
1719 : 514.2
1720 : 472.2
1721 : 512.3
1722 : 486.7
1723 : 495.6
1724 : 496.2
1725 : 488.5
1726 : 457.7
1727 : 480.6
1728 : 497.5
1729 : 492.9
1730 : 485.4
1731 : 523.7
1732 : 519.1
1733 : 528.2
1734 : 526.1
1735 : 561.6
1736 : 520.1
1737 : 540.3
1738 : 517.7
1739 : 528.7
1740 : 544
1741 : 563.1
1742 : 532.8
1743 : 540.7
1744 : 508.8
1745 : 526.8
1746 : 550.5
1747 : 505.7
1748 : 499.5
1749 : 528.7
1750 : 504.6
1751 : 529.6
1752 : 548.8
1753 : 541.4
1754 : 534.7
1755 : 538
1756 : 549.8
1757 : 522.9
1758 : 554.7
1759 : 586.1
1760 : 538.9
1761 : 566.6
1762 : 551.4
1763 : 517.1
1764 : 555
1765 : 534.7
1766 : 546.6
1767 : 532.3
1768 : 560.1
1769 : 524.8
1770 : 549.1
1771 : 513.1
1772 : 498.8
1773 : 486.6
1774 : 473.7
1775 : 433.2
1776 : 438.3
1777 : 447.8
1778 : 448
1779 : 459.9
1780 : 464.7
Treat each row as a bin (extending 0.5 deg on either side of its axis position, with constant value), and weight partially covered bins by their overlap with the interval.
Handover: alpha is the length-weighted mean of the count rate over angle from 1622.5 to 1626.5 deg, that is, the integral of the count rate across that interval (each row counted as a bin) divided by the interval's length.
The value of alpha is 339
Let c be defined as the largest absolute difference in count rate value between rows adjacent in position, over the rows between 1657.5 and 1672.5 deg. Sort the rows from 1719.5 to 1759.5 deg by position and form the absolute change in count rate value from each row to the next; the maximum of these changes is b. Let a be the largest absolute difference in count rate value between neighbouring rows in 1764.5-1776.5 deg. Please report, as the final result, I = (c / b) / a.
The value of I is 0.010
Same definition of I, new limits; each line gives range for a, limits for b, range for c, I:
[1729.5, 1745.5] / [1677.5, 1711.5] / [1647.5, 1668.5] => 0.020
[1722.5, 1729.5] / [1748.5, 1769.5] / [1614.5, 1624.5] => 0.020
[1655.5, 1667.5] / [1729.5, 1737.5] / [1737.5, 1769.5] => 0.068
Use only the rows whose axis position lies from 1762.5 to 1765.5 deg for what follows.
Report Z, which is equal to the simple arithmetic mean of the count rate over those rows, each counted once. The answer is 536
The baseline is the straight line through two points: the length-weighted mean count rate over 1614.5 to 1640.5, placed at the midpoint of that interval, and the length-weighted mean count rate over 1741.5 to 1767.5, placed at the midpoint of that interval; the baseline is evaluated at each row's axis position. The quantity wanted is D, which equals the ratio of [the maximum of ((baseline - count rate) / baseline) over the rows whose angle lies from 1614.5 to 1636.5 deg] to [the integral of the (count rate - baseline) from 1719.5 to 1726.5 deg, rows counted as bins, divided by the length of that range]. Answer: 0.020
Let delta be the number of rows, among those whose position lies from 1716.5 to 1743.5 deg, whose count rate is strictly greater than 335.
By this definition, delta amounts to 27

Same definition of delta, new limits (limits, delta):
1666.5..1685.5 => 10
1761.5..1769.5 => 8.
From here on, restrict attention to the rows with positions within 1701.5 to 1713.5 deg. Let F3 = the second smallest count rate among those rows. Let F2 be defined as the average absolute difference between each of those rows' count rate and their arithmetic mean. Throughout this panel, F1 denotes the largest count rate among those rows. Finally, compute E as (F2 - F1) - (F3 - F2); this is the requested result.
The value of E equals -923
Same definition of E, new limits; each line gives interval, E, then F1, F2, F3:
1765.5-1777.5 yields -924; 560.1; 37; 438.3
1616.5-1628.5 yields -643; 349.4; 10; 314.3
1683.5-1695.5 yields -646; 365.8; 14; 308.6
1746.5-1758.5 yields -1030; 554.7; 15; 504.6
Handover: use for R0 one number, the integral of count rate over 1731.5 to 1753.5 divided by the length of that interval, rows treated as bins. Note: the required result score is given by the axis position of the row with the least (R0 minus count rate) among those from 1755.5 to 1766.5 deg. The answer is 1759 deg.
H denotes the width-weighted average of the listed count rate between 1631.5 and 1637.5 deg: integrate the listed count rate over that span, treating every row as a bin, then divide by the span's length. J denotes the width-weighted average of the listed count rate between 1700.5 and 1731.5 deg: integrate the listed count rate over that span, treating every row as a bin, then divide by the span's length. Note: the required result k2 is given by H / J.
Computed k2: 0.69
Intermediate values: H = 332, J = 483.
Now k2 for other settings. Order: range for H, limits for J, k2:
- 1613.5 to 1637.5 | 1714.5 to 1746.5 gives 0.63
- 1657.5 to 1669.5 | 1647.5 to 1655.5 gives 0.93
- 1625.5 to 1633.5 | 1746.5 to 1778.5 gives 0.63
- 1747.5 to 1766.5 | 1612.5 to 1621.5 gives 1.75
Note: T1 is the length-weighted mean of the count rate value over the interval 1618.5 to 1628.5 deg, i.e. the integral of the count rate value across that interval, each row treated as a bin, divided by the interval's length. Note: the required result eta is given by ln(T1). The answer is 5.80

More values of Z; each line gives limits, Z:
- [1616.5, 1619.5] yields 315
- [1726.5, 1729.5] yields 490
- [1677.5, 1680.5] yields 332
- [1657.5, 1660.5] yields 320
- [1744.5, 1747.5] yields 528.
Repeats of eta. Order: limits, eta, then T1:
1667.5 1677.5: 5.82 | 336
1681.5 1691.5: 5.79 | 327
